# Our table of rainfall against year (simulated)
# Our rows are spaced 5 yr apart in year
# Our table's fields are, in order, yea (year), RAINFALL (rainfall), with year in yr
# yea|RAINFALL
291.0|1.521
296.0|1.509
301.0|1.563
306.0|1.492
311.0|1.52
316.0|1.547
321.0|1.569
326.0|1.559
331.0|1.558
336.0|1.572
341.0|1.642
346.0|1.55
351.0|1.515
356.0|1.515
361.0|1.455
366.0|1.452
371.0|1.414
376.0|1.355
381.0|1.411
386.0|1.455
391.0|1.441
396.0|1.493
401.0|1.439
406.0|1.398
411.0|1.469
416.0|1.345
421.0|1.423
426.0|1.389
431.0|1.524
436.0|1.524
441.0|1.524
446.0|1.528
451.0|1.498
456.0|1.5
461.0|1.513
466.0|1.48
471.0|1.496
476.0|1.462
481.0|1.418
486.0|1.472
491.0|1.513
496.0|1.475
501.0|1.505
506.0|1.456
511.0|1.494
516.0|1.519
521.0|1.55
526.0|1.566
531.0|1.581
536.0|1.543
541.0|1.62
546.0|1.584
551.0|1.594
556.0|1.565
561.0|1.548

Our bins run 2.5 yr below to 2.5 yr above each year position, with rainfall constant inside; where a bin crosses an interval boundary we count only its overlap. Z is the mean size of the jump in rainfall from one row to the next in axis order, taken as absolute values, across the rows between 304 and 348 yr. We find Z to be 0.0330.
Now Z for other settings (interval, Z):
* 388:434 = 0.0736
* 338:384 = 0.0429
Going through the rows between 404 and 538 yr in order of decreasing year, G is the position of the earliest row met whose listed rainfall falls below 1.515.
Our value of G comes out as 511.0 yr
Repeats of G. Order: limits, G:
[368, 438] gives 426.0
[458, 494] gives 491.0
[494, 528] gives 511.0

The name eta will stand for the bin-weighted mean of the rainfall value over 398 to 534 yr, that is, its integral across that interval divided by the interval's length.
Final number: 1.48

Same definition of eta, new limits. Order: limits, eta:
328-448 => 1.47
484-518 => 1.49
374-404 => 1.43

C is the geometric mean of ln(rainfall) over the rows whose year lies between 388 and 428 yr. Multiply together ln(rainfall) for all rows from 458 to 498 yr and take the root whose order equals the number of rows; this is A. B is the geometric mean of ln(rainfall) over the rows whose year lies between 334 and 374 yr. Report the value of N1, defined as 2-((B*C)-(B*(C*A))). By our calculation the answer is 1.91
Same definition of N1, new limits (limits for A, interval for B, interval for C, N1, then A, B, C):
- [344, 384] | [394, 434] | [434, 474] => 1.91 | 0.37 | 0.36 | 0.41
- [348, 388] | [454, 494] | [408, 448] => 1.91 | 0.37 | 0.39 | 0.38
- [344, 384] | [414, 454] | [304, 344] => 1.89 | 0.37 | 0.38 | 0.44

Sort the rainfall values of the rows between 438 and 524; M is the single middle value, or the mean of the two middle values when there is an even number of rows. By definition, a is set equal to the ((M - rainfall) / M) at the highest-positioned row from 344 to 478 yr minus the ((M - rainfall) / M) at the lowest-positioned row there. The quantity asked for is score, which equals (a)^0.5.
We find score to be 0.24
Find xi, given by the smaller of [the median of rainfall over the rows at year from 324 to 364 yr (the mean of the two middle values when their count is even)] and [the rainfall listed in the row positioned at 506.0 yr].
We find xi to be 1.46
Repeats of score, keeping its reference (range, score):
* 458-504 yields 0.07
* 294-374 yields 0.25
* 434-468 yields 0.17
